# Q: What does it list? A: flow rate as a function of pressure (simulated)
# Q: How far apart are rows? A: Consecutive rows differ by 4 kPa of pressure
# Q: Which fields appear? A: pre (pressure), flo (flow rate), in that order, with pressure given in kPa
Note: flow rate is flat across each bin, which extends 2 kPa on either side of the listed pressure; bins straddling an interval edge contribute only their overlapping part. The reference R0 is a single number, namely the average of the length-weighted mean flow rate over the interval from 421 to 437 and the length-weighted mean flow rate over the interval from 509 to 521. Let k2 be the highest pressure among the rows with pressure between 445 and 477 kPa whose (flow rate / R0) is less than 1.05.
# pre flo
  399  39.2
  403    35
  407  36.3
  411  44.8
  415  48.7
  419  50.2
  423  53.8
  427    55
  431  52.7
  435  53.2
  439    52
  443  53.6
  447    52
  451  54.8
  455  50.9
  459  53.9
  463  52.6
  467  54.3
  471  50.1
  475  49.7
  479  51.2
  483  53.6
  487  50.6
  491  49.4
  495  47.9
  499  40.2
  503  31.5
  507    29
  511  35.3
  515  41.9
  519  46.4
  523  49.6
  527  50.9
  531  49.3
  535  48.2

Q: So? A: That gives 475 kPa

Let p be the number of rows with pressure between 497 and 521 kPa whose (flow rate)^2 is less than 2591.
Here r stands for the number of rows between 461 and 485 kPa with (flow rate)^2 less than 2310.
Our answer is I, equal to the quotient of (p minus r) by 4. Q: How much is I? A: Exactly 1.5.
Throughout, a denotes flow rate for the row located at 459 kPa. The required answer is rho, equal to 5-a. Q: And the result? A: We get -49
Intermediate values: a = 53.9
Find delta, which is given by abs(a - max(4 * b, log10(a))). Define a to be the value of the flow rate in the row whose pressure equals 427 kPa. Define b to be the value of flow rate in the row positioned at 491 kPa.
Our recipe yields 143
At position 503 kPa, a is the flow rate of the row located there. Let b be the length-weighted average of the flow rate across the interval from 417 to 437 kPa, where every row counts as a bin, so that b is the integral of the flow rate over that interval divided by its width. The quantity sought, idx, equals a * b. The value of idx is 1669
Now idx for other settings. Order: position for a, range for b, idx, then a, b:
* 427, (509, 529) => 2465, 55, 44.8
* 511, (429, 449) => 1860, 35.3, 52.7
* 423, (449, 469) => 2868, 53.8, 53.3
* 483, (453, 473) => 2806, 53.6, 52.4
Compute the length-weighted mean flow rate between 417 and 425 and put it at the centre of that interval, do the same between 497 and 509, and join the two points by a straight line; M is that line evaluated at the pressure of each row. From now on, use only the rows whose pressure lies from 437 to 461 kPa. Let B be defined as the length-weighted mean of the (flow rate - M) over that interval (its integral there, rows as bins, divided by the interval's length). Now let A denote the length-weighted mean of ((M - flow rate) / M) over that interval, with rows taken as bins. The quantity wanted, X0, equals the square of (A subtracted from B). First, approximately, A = -0.16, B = 7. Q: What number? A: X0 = 54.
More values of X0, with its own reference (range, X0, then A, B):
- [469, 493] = 158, -0.32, 12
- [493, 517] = 22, -0.14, 5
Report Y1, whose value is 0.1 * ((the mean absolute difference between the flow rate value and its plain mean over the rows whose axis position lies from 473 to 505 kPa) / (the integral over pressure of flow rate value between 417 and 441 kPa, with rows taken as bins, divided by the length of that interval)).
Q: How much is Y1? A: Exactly 0.010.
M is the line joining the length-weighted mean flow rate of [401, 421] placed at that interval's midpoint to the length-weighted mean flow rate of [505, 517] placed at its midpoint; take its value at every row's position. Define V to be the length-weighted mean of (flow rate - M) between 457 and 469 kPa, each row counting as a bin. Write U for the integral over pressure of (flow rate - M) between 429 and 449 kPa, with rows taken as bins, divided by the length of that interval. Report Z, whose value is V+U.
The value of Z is 26.4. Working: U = 11.8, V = 14.6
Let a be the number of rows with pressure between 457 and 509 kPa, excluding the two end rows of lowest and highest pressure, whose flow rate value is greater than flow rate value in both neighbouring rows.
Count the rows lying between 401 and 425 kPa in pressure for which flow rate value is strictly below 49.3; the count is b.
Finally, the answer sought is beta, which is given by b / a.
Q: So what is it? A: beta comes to 2.0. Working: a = 2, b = 4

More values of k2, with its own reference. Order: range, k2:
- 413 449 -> 415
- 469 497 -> 495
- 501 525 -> 523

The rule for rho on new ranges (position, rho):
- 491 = -44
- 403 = -30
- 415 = -44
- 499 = -35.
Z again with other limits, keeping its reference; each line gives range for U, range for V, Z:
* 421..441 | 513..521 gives 21.1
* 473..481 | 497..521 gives 14.3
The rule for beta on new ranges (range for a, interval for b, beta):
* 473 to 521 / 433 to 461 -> 0.0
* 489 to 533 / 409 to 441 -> 2.0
